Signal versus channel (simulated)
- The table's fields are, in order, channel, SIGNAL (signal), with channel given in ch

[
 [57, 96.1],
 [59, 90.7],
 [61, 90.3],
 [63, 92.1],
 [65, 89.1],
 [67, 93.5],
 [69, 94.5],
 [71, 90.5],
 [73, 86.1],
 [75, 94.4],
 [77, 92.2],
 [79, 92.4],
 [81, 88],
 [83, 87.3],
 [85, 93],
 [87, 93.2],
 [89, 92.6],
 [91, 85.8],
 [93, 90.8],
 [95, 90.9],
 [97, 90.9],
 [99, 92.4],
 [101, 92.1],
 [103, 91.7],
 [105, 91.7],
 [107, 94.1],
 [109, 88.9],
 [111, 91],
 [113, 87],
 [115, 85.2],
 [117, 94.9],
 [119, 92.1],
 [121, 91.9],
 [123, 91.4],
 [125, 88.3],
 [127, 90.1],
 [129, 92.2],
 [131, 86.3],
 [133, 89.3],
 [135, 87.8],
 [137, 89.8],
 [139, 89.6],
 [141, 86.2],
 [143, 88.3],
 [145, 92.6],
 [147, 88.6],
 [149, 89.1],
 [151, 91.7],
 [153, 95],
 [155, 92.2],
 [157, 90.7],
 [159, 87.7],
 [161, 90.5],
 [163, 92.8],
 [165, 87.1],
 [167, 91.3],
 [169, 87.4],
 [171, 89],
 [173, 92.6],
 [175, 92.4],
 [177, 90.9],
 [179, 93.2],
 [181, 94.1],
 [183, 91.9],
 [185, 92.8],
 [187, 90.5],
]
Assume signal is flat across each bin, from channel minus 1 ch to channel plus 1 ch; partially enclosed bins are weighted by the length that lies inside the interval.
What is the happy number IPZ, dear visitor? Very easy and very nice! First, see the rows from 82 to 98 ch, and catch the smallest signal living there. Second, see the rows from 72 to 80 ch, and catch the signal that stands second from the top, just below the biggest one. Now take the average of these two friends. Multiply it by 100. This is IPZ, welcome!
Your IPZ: 8910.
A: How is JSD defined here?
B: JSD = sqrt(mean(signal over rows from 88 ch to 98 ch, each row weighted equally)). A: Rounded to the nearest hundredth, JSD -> 9.50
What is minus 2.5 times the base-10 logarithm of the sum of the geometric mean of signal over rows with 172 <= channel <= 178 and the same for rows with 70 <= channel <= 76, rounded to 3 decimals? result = -5.652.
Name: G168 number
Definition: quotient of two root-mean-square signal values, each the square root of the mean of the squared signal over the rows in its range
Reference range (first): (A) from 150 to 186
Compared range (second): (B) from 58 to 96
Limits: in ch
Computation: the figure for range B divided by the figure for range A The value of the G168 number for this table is 1.00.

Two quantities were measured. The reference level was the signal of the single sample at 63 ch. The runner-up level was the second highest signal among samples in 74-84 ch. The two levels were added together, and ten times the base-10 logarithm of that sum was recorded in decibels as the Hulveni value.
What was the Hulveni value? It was 22.7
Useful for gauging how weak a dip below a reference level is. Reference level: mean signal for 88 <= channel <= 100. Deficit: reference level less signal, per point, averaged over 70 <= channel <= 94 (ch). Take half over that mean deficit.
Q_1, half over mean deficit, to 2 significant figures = 12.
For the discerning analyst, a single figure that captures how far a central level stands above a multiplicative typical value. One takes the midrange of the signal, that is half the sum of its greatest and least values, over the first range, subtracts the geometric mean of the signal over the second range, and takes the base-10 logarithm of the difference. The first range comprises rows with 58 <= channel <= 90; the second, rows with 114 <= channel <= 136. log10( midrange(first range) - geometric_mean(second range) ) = -0.41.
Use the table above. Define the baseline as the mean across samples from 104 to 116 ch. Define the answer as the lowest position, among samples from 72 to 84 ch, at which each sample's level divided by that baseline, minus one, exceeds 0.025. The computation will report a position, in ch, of 75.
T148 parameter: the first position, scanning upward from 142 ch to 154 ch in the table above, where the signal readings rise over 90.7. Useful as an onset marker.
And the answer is 145 ch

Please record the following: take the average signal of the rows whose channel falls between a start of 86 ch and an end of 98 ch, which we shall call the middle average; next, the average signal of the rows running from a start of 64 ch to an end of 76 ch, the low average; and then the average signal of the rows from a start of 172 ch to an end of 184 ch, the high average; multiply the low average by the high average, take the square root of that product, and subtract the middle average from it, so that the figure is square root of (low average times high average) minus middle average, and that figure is 1.2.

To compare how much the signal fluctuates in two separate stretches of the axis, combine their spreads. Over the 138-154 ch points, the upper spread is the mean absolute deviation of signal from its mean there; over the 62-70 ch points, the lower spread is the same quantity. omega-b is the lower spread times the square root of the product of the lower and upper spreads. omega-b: 3.3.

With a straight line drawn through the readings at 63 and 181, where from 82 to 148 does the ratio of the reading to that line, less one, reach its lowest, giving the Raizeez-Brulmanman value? 115 ch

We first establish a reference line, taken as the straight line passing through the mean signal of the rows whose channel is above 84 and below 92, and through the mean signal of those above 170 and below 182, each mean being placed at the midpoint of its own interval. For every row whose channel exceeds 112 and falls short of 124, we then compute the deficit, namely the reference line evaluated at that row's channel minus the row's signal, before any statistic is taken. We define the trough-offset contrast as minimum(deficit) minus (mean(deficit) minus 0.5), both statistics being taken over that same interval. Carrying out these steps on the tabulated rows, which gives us -4.0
